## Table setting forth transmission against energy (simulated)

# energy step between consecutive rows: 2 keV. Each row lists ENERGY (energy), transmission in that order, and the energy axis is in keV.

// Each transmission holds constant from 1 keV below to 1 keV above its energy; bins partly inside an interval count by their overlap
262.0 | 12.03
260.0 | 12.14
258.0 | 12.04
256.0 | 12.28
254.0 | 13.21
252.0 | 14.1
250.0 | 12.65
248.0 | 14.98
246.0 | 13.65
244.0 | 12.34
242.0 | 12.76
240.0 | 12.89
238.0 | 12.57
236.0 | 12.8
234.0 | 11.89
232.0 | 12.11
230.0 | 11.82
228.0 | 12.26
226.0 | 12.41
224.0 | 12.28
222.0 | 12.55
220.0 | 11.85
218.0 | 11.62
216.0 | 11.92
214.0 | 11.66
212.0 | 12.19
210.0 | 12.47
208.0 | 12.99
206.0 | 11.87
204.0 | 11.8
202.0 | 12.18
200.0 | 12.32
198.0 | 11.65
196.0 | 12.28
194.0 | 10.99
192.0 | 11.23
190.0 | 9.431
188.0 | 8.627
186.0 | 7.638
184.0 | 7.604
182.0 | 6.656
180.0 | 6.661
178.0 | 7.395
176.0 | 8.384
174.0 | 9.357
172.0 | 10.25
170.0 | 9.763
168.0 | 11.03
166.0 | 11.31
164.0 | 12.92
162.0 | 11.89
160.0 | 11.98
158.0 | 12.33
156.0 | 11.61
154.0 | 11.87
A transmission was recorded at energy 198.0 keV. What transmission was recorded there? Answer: 11.65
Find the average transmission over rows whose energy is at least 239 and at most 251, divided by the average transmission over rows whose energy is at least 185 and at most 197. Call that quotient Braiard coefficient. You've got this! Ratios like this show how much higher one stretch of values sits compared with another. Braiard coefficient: 1.32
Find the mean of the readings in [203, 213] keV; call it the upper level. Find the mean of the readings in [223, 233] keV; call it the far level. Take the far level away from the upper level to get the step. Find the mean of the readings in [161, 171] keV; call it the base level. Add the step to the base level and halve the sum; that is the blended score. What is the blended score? 5.7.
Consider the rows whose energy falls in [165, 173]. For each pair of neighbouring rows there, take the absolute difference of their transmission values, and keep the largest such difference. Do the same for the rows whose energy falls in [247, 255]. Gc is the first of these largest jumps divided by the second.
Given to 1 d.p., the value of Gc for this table 0.5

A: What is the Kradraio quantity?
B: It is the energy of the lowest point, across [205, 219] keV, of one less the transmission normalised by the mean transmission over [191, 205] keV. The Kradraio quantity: 208.0 keV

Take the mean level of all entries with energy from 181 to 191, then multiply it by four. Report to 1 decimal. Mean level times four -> 32.0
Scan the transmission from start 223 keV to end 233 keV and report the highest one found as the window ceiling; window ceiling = 12.41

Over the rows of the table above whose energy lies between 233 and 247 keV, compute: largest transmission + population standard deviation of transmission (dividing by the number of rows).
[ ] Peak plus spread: 14.2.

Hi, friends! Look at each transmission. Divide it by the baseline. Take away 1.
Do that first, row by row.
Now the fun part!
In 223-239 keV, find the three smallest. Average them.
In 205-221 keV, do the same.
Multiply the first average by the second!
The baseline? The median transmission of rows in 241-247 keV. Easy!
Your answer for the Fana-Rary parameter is 0.005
